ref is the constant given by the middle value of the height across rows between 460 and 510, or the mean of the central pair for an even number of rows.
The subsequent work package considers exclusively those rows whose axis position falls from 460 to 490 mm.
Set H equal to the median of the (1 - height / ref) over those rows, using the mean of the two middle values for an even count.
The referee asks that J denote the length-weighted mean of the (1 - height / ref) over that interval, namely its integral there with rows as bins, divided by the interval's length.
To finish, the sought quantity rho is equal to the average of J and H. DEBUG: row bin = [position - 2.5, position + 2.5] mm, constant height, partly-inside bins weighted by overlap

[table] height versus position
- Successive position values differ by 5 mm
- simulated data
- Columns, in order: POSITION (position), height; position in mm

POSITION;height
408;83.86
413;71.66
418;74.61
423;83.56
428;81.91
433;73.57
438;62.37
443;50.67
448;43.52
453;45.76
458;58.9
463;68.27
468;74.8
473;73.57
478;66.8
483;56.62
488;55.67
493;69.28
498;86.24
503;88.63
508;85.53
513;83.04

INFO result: 0.07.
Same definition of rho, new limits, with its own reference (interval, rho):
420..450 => 0.06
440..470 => 0.22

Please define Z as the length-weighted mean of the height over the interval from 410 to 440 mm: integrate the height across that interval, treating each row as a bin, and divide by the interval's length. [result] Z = 75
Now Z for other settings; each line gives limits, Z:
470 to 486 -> 66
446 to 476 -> 61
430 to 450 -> 58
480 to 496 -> 62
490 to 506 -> 81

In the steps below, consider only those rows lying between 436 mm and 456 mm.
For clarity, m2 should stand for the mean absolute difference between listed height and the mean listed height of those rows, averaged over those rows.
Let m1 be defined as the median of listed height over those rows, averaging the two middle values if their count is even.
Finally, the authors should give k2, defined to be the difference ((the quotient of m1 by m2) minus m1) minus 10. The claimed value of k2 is -50.1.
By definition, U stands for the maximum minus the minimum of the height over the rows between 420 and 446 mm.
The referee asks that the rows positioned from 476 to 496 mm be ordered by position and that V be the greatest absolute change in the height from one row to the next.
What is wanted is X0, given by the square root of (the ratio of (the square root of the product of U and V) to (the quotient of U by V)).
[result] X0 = 2.96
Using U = 33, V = 13.6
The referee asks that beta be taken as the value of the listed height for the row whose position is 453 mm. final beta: 45.76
